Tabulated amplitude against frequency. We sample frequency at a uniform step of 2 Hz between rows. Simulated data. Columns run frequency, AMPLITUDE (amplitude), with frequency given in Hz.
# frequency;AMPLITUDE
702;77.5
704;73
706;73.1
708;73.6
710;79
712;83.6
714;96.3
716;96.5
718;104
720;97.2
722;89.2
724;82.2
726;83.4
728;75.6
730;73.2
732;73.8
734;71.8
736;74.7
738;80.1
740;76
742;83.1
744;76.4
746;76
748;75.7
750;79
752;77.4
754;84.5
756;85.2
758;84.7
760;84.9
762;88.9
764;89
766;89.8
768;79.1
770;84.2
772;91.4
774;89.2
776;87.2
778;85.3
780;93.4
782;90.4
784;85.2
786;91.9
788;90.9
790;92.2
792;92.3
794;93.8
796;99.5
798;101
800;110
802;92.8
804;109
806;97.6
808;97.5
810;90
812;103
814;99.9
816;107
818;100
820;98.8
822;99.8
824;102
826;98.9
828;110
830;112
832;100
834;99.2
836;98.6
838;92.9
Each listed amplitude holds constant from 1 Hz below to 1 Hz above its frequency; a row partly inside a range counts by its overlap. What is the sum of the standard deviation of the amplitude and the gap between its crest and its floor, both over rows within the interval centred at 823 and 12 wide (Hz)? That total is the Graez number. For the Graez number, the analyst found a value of 15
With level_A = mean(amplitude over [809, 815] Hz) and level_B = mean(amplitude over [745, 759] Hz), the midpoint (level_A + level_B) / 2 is 89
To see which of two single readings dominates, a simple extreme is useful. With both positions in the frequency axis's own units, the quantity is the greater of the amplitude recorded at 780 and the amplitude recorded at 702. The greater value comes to 93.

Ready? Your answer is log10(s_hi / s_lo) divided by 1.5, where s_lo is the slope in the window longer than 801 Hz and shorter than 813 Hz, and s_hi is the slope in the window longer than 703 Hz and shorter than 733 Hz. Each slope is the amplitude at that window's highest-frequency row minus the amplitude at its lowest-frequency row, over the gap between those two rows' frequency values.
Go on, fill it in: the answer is -1.0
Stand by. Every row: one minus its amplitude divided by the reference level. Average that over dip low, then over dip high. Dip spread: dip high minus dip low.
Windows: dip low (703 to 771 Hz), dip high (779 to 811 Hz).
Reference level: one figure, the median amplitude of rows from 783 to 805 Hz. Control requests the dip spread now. -0.14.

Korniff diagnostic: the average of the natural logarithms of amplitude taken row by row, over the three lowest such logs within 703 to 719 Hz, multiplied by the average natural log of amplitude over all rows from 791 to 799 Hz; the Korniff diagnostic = 19.6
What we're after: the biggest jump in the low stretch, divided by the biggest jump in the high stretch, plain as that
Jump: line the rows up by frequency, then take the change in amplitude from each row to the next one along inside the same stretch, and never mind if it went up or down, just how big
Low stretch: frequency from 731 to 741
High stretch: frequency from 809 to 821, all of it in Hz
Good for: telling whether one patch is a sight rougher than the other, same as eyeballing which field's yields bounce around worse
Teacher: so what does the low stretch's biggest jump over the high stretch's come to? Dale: 0.42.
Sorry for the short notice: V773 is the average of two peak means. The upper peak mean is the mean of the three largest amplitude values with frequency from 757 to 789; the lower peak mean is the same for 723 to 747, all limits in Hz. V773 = 88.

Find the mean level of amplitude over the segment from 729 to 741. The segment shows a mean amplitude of 75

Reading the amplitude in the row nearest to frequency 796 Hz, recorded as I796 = 99.5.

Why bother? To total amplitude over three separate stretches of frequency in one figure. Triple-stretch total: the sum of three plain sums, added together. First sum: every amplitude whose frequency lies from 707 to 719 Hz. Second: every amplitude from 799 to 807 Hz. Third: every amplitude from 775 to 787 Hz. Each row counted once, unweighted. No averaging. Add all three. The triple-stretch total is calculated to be 1476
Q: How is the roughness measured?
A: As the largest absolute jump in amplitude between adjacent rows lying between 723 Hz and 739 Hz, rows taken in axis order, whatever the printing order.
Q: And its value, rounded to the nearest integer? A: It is 8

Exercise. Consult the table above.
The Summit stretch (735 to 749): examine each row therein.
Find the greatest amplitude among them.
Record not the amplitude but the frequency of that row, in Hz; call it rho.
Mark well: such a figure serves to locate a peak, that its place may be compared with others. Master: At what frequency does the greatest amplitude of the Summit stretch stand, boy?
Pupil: 742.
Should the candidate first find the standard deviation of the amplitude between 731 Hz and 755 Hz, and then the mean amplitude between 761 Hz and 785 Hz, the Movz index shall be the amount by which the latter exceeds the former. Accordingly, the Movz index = 84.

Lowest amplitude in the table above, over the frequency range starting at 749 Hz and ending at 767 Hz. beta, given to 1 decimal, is 77.4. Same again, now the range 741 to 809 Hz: 75.7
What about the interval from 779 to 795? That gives 85.2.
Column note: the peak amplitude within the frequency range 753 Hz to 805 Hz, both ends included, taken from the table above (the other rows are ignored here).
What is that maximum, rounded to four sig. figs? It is 110.0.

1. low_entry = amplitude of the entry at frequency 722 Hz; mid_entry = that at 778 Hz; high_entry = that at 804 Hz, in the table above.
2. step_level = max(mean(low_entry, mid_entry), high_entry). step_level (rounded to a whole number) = 109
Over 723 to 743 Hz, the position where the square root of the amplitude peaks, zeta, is 726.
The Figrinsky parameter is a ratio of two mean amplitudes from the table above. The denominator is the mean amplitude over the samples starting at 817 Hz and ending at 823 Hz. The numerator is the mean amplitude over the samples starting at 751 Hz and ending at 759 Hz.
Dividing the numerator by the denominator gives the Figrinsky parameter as 0.83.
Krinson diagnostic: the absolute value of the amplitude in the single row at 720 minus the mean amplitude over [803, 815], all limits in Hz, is 2.3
